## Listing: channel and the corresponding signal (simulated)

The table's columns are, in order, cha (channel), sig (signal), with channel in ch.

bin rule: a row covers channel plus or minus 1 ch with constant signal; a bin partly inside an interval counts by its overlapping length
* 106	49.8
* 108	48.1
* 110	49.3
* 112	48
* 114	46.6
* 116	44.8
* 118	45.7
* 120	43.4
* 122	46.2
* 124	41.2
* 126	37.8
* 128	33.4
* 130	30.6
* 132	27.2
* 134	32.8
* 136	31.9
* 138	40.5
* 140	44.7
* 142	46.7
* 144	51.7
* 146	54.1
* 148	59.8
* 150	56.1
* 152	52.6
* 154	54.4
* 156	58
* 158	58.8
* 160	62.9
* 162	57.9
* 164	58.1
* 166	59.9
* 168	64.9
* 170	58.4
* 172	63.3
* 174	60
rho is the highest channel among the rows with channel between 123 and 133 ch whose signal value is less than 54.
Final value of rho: 132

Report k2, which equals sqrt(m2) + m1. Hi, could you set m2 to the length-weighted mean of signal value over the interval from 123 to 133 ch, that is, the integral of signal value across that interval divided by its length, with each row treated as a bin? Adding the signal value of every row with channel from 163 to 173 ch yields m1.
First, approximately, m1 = 305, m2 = 34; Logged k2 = 310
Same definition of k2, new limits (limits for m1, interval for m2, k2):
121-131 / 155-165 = 197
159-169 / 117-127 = 310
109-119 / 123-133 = 240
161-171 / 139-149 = 306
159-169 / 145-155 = 311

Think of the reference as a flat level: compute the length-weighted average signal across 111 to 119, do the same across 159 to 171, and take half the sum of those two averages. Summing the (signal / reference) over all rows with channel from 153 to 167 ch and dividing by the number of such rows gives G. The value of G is 1.10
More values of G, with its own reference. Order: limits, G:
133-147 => 0.81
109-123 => 0.87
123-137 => 0.63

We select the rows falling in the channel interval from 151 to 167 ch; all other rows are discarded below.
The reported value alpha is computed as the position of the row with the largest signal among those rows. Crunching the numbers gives 160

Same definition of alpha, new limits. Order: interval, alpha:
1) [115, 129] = 122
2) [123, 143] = 142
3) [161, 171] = 168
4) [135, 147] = 146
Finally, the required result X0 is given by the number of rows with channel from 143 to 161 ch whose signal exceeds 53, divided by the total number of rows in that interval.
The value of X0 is 0.78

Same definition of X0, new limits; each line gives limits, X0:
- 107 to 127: 0.00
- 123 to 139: 0.00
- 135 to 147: 0.17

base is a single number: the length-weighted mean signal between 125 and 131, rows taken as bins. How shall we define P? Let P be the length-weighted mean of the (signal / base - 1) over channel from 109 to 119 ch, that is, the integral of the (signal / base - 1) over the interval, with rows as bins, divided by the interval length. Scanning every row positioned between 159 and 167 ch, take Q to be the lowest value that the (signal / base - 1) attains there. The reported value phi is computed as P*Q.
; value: 0.27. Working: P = 0.4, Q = 0.71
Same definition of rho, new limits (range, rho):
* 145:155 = 152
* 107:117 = 116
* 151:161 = 152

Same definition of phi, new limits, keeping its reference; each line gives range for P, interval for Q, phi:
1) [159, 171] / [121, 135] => -0.15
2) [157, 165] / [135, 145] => -0.05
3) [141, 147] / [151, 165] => 0.27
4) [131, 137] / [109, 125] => -0.02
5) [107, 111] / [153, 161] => 0.26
